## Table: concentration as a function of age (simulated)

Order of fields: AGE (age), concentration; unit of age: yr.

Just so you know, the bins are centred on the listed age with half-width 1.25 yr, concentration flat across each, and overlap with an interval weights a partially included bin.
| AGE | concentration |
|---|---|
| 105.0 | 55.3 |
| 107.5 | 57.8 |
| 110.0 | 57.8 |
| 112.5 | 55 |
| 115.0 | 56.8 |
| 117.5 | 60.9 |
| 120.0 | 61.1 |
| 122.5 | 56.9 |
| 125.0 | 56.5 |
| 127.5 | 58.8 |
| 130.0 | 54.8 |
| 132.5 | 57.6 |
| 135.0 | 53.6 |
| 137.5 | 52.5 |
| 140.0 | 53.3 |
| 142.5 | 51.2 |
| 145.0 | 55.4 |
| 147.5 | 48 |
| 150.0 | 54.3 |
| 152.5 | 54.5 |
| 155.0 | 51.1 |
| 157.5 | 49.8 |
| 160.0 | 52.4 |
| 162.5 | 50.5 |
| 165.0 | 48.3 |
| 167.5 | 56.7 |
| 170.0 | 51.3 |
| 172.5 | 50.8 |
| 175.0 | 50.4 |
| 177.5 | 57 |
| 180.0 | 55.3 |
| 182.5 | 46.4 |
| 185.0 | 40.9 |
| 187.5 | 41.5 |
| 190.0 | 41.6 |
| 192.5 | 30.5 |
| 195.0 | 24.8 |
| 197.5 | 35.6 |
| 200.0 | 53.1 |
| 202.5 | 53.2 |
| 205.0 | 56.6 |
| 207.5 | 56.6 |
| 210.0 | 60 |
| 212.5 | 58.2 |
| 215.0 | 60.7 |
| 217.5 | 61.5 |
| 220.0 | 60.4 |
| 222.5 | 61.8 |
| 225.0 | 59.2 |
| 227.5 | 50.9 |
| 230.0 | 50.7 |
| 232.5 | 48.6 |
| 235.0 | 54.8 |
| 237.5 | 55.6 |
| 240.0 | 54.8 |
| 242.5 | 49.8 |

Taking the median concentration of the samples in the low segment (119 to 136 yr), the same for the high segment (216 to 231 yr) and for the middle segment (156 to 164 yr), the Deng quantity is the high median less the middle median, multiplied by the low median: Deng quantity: 529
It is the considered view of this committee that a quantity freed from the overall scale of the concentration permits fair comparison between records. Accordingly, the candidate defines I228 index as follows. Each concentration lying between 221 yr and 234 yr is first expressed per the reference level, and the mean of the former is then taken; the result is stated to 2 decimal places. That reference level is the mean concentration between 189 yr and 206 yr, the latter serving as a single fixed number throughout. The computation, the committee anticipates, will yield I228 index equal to 1.29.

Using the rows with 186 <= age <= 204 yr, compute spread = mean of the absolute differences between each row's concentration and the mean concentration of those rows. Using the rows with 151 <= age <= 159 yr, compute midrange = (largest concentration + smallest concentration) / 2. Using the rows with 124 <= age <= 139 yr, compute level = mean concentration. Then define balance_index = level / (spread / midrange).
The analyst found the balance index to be 347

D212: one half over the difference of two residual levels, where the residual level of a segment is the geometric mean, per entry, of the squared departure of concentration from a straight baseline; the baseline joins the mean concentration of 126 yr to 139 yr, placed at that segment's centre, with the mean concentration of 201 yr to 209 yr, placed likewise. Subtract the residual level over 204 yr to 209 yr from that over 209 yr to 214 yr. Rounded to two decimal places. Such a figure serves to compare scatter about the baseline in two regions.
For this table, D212 0.05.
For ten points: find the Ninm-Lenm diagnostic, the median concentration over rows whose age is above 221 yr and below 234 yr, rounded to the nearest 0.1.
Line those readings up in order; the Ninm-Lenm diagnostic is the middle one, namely 50.9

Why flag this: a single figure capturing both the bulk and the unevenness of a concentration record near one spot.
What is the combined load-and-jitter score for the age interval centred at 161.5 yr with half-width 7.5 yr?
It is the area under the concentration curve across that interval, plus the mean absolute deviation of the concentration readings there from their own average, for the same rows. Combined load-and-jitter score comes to 774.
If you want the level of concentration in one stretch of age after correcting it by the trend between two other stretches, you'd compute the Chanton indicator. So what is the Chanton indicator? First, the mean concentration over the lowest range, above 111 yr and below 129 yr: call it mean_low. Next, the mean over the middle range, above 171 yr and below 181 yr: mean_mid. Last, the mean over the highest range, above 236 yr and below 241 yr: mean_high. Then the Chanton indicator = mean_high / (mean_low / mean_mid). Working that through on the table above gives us 51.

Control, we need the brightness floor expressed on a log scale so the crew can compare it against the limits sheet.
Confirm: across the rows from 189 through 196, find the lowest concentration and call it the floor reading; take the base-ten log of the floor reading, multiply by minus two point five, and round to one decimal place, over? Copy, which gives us -3.5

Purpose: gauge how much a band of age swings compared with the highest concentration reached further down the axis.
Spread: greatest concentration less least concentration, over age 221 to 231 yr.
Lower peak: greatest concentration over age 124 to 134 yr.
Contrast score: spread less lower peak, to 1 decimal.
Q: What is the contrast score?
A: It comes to -47.7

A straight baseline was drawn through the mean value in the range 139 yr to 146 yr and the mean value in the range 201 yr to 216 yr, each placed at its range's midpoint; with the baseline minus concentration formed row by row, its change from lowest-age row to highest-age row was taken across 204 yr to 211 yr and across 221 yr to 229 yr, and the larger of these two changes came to 11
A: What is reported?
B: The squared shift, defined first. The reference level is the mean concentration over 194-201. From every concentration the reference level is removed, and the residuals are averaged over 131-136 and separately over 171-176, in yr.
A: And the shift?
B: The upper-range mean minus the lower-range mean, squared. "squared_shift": 25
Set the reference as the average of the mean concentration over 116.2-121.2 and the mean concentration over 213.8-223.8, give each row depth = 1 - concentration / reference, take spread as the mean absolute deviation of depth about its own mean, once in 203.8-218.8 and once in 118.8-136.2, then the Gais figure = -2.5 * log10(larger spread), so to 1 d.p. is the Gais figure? 3.8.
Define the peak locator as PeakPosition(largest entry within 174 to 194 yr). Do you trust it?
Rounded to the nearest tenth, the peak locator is 177.5 yr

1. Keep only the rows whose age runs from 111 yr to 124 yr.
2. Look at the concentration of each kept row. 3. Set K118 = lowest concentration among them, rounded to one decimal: 55.0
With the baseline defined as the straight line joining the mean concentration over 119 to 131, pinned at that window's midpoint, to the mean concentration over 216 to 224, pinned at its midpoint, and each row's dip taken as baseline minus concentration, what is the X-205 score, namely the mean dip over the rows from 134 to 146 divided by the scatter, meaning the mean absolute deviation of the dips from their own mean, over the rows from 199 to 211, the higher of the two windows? 2.4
